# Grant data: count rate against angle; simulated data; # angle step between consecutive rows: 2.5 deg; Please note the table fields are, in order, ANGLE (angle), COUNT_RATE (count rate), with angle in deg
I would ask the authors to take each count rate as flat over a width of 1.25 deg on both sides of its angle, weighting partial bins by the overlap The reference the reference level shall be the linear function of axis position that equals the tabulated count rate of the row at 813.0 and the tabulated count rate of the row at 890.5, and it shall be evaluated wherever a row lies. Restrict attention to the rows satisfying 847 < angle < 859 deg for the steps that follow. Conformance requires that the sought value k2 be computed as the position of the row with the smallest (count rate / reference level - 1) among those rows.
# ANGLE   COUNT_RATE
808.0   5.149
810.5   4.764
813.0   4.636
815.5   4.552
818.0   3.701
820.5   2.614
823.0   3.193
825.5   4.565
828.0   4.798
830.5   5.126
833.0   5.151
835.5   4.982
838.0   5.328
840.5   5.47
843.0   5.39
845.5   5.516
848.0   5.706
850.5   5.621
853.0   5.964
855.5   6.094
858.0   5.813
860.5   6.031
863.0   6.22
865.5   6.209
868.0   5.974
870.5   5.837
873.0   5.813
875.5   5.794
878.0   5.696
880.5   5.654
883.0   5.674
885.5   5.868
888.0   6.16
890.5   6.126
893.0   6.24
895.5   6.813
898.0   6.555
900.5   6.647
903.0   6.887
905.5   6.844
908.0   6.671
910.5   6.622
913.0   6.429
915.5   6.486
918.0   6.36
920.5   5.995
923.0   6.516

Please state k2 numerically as 850.5 deg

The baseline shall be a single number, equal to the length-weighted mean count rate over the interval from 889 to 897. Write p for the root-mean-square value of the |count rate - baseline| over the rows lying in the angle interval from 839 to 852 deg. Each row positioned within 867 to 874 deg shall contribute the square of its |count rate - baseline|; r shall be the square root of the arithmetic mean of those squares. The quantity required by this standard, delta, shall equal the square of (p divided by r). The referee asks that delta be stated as 2.7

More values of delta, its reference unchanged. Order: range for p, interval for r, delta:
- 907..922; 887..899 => 0.7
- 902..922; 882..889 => 0.3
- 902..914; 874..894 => 0.4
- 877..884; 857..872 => 3.1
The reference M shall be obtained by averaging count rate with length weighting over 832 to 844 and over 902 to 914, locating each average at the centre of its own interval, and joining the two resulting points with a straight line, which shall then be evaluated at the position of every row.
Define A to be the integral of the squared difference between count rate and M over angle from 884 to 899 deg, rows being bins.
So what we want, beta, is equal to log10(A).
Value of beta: 0.0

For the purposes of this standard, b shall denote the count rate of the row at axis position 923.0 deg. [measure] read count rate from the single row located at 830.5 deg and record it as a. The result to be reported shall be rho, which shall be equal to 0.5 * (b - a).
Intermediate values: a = 5.126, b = 6.516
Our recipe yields 0.7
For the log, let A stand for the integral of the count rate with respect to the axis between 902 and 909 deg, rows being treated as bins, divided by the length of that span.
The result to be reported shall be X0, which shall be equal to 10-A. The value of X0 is 3.2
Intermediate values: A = 6.8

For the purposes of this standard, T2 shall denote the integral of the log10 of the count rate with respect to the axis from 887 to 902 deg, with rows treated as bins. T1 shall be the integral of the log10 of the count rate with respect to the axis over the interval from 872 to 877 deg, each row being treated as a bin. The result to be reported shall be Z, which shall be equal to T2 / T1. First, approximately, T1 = 4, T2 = 12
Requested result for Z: 3.2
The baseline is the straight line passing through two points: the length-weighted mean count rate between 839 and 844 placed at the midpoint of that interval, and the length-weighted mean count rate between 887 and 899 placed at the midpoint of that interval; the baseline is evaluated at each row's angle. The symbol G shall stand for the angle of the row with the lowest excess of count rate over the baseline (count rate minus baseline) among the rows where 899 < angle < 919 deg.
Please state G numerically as 918.0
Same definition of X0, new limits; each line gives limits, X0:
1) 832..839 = 4.9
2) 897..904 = 3.3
